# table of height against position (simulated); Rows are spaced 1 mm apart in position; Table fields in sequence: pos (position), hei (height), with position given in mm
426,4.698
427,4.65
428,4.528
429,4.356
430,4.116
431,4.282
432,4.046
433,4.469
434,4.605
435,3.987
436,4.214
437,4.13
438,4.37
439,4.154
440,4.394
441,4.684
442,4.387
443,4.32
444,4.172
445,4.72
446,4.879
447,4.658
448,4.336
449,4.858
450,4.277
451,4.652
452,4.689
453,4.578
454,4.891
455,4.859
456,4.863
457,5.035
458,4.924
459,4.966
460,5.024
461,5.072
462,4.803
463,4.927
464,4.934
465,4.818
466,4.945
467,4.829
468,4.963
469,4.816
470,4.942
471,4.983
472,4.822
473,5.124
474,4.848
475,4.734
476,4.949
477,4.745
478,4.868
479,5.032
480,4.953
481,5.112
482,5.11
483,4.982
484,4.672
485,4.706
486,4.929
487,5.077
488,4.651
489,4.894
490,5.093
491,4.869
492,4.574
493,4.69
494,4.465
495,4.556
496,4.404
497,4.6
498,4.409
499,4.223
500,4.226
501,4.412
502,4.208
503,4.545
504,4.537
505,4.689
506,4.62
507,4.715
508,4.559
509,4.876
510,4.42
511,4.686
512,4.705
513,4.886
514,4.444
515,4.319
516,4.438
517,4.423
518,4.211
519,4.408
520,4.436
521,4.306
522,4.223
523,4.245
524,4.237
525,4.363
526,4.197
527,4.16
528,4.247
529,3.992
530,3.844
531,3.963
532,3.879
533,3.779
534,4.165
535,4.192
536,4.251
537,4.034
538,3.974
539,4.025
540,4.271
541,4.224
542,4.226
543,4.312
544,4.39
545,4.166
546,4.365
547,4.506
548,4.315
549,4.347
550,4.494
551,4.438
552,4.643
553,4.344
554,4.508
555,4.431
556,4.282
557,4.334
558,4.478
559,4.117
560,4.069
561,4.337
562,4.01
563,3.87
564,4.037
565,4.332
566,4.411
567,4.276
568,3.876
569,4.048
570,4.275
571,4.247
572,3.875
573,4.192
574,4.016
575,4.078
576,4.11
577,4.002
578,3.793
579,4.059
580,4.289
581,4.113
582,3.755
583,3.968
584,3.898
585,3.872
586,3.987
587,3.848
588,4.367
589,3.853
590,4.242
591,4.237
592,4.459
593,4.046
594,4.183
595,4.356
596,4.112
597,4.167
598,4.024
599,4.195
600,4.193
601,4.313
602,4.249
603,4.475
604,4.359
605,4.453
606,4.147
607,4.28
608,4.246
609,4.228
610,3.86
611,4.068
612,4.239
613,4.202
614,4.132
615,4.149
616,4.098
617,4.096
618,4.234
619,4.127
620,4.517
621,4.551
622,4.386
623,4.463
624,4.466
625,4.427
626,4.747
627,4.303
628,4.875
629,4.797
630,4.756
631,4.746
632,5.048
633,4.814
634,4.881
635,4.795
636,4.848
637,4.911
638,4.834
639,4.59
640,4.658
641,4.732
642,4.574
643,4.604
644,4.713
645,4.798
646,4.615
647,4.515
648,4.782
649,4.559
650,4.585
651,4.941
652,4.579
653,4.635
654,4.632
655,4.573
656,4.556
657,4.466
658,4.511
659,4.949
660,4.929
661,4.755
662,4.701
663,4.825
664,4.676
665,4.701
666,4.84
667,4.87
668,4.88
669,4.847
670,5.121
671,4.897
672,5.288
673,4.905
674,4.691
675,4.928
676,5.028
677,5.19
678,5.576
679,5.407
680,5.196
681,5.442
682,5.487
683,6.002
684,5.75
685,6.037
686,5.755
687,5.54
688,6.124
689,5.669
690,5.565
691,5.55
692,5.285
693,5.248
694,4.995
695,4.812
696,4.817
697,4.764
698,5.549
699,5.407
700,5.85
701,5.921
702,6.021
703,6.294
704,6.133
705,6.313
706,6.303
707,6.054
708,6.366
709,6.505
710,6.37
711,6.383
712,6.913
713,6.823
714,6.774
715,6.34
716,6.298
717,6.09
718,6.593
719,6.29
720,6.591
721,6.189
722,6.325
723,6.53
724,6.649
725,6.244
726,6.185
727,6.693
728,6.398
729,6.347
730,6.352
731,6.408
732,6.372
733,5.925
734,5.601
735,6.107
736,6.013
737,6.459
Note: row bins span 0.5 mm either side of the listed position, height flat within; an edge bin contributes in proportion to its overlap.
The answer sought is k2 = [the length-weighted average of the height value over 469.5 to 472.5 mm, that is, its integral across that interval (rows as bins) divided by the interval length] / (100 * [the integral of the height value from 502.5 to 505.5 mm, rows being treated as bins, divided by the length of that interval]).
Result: 0.0107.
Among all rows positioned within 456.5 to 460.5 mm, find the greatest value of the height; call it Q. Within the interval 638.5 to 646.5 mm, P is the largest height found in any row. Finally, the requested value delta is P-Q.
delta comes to -0.2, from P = 4.798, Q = 5.035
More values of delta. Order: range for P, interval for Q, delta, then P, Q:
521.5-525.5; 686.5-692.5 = -1.8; 4.363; 6.124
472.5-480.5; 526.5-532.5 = 0.9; 5.124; 4.247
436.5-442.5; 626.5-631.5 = -0.2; 4.684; 4.875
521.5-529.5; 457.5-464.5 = -0.7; 4.363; 5.072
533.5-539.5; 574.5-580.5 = 0.0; 4.251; 4.289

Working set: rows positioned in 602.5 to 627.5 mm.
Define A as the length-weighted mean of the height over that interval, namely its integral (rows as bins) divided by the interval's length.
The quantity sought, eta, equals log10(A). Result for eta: 0.63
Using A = 4.3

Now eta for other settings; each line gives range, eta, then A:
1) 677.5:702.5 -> 0.74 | 5.5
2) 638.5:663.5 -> 0.67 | 4.7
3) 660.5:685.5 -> 0.71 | 5.1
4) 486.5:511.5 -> 0.66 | 4.6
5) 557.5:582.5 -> 0.61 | 4.1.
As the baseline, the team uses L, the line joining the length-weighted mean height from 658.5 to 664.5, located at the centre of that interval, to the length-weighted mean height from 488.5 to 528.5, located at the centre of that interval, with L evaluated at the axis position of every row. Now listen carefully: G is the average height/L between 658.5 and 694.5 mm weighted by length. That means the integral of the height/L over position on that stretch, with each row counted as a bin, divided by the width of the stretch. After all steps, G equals 1.08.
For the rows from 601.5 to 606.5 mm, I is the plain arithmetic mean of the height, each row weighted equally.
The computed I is 4.3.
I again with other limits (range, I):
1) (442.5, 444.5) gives 4.2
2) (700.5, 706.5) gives 6.2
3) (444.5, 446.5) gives 4.8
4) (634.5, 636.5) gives 4.8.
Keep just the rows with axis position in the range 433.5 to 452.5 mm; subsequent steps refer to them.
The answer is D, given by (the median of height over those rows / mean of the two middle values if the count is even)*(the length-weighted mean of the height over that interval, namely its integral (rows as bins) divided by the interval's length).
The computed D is 20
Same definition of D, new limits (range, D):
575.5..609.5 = 17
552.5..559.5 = 19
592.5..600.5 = 17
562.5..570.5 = 17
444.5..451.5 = 22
